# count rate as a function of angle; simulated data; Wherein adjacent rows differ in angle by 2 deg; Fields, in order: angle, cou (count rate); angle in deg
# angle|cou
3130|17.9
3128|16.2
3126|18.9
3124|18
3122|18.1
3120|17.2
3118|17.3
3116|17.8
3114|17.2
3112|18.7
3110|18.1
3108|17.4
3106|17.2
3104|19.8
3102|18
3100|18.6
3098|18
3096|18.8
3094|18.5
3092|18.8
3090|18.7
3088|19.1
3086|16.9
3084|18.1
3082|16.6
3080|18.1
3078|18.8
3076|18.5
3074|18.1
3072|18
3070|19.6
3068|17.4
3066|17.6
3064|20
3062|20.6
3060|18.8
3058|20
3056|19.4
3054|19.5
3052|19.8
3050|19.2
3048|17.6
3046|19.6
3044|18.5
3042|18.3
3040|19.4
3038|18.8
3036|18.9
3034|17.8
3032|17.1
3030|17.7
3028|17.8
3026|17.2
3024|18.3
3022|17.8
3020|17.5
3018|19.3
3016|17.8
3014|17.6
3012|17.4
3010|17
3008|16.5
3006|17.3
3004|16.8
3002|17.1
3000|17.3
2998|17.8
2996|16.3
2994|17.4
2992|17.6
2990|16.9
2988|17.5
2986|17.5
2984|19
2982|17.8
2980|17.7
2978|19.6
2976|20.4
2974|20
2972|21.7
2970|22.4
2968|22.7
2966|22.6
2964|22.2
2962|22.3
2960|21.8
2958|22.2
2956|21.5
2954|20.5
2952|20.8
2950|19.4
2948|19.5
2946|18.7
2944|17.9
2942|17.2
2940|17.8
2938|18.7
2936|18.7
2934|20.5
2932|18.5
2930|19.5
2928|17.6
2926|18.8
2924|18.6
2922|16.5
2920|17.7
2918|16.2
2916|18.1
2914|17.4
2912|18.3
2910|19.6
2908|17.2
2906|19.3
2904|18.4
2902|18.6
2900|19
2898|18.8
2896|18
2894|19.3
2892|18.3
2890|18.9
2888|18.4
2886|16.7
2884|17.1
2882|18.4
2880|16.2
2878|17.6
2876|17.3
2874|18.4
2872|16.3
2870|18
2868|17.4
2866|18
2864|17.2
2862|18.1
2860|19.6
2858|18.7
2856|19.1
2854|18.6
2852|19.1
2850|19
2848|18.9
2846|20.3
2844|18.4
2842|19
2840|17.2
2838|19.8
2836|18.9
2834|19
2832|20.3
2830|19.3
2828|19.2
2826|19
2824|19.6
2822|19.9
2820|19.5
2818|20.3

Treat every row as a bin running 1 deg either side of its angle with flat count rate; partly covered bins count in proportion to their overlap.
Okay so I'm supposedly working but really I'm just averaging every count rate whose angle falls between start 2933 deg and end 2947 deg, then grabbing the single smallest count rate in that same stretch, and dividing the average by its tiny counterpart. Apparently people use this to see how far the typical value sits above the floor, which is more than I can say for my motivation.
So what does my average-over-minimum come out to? 1.08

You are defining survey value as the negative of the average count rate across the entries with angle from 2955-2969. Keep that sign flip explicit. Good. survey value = -22.2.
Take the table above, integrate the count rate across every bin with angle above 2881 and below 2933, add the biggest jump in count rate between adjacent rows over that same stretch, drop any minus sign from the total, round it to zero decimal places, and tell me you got 949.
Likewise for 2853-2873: 364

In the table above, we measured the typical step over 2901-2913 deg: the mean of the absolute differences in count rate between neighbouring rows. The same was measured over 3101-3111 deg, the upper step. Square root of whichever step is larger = 1.17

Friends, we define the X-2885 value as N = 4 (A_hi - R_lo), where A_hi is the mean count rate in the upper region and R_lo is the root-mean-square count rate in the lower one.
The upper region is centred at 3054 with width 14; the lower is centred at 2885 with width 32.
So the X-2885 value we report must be 5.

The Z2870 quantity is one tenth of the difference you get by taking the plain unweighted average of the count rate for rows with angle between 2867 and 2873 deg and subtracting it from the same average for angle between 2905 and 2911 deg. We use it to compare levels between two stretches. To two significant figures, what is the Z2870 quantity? 0.15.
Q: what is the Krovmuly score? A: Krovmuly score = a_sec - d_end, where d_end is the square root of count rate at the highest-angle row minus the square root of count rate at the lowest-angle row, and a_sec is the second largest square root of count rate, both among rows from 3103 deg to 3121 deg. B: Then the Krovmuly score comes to 4.6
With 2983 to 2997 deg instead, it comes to 4.5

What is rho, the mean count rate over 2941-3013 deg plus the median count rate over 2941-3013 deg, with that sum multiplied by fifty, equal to 1871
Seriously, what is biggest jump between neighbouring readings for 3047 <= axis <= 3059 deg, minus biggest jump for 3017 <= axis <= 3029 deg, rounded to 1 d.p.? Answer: -0.2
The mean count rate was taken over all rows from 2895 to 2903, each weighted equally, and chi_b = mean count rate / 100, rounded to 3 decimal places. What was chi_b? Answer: 0.186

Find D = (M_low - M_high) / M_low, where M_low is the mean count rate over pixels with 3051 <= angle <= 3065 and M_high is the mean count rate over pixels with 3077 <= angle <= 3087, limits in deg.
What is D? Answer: 0.10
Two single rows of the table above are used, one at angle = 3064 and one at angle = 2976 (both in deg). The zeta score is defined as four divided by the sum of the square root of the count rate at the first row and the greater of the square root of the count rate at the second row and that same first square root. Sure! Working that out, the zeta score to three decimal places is 0.445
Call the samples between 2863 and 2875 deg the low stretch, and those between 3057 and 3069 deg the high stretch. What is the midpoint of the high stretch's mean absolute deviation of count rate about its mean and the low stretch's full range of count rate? 1.62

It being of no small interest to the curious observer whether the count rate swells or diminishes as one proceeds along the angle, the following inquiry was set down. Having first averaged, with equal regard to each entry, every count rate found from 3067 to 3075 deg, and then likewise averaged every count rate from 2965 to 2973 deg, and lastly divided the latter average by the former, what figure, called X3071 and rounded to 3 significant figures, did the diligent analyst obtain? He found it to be 1.22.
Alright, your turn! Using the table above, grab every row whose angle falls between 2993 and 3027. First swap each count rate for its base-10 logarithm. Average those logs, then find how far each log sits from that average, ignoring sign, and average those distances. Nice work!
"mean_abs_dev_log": 0.012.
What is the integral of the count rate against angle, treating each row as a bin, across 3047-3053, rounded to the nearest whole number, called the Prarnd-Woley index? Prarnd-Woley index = 113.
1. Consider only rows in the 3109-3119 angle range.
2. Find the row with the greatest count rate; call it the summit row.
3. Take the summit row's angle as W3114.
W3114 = 3112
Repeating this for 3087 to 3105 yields 3104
